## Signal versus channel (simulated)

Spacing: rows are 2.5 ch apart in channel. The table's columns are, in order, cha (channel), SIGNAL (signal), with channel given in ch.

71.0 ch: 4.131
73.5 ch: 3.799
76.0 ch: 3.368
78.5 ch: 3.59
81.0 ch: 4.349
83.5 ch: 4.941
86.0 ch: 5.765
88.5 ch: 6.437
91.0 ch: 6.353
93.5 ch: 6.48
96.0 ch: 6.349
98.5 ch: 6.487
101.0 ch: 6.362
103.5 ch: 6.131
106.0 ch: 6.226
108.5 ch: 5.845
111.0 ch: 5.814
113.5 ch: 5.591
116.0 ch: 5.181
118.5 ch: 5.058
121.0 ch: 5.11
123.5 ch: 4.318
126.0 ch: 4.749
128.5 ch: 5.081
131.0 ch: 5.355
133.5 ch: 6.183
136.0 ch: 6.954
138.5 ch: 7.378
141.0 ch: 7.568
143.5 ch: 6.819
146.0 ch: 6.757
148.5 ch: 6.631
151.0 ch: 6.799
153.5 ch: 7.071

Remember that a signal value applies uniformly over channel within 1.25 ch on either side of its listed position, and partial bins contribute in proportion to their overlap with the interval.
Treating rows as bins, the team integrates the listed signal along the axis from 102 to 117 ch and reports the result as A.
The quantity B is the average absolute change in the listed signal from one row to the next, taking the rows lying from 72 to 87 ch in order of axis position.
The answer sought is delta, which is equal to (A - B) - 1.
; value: 86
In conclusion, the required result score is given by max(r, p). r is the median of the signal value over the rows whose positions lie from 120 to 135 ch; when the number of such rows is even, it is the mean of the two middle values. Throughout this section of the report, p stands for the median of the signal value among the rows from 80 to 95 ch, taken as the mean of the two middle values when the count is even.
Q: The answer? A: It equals 6.1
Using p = 6.1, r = 5.1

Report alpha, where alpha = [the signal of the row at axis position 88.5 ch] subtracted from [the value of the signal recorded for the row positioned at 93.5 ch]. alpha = 0.0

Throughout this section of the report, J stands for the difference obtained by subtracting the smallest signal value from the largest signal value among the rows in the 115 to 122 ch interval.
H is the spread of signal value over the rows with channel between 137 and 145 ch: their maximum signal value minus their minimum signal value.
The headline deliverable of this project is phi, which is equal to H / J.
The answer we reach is 6.1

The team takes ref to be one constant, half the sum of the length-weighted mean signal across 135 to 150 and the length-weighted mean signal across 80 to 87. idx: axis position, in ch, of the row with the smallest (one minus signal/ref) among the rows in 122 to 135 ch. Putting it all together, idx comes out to 133.5 ch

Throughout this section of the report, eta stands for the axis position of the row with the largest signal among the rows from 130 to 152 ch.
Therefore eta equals 141.0 ch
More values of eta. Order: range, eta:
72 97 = 93.5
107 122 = 108.5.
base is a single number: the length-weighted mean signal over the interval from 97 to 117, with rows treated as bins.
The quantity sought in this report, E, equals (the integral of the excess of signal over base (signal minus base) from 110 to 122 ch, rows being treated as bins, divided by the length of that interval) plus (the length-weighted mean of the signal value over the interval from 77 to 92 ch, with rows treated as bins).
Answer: 4.6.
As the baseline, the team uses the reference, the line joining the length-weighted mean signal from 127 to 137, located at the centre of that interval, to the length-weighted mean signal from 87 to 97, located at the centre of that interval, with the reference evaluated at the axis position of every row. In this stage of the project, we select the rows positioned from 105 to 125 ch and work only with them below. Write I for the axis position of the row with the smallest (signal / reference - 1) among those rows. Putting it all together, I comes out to 123.5 ch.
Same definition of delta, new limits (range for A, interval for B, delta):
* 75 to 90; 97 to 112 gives 71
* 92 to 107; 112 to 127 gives 94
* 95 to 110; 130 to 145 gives 92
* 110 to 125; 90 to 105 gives 76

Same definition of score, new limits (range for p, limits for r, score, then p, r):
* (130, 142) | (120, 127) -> 7.0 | 7.0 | 4.7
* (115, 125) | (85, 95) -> 6.4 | 5.1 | 6.4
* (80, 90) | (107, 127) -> 5.4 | 5.4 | 5.1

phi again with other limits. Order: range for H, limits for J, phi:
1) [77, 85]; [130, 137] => 0.8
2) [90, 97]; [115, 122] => 1.1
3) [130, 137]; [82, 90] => 1.1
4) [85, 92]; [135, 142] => 1.1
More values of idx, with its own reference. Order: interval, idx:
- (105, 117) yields 106.0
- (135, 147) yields 141.0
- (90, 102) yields 98.5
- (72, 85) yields 83.5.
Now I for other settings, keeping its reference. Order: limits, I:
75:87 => 76.0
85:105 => 86.0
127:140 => 128.5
